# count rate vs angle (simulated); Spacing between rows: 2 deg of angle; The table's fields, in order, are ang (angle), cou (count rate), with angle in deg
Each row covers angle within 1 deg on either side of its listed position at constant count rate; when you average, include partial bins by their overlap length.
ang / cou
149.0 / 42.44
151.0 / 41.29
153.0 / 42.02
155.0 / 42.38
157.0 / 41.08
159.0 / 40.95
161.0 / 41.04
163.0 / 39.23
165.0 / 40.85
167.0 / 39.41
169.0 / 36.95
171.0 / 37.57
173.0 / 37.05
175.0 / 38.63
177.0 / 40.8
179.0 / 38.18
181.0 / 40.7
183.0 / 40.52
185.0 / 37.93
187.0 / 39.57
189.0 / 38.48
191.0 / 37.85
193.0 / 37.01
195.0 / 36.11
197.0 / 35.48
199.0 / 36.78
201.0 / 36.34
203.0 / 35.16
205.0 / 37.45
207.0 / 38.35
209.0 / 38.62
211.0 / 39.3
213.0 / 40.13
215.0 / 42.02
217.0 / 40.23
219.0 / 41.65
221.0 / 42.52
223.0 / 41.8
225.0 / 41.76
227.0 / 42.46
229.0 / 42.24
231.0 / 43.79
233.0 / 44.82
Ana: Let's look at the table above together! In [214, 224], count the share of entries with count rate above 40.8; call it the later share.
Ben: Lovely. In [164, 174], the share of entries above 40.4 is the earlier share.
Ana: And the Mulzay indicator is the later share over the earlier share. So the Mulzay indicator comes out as 4.0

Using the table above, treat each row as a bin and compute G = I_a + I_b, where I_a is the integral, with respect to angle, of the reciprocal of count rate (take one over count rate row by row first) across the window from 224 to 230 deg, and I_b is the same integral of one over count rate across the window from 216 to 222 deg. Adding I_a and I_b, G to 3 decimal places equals 0.287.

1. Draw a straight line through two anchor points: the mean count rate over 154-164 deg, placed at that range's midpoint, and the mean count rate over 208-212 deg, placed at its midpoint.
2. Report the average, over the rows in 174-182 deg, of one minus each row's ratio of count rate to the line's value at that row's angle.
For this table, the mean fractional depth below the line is 0.02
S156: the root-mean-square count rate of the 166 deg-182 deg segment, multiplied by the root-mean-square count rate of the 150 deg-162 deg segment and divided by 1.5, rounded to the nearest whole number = 1069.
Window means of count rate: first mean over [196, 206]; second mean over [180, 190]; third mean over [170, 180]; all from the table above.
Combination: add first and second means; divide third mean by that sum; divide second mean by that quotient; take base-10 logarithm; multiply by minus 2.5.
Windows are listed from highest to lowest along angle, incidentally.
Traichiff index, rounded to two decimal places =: -4.73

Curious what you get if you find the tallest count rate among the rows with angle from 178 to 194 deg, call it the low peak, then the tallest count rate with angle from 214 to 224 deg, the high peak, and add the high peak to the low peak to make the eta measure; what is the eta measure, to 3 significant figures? 83.2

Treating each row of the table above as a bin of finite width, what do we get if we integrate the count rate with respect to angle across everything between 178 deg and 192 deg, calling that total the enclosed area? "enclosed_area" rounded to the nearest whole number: 546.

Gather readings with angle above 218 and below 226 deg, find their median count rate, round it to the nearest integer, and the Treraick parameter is 42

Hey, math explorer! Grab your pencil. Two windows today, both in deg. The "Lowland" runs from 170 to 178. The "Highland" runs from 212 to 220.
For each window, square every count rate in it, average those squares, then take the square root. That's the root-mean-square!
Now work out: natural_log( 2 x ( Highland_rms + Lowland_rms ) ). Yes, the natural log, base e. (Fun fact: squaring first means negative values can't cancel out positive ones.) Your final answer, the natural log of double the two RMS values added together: 5.070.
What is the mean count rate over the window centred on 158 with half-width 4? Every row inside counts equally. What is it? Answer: 41.4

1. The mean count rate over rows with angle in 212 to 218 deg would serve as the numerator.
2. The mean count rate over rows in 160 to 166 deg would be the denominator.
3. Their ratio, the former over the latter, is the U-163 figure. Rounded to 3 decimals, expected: 1.010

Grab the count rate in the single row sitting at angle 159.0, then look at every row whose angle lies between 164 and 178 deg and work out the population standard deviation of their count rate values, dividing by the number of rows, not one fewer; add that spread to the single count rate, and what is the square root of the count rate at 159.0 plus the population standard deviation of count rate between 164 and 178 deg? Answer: 6.52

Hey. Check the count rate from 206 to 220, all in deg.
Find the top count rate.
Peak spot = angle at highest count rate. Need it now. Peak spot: 215.0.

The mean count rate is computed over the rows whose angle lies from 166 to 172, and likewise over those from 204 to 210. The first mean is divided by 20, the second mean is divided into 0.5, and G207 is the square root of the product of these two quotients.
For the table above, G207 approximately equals 0.158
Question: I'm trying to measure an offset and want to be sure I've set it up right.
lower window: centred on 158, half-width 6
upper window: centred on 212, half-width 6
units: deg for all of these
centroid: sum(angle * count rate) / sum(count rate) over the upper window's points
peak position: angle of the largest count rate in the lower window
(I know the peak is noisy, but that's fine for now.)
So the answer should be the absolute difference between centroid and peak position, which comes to 57.1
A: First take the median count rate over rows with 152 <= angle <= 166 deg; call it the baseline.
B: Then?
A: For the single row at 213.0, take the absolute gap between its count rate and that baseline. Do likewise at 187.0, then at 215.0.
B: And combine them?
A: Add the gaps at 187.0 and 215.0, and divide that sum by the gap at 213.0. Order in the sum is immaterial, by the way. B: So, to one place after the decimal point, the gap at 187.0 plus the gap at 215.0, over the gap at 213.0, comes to 2.7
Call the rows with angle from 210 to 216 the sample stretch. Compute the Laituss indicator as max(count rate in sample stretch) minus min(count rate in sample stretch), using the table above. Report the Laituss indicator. 2.72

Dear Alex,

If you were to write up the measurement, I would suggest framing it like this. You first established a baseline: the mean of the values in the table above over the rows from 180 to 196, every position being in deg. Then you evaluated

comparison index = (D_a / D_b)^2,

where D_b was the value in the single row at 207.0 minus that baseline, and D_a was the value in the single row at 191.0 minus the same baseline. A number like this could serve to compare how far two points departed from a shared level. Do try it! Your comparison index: 15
